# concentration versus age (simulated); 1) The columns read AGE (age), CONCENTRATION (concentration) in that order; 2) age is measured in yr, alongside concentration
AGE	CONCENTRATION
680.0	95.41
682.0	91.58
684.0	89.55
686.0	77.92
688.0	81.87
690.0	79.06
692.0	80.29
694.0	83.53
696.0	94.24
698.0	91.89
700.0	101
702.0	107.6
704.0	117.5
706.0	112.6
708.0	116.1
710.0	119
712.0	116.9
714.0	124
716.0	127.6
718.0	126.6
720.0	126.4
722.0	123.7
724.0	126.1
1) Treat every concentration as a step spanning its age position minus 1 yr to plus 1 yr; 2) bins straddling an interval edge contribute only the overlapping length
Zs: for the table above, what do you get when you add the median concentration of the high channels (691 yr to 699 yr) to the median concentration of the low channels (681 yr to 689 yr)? 173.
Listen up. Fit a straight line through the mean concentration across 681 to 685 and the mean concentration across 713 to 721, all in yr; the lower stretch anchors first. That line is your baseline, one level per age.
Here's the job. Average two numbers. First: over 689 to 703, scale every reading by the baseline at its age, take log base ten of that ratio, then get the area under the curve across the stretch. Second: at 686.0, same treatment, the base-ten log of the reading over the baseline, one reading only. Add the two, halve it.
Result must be -0.46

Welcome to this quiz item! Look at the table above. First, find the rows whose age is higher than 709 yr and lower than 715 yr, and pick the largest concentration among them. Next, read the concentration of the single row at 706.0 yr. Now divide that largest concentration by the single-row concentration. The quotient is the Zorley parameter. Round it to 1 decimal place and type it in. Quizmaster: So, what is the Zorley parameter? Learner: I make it 1.1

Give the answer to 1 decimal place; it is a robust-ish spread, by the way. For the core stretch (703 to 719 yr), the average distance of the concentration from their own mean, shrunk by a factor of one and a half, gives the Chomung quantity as 3.0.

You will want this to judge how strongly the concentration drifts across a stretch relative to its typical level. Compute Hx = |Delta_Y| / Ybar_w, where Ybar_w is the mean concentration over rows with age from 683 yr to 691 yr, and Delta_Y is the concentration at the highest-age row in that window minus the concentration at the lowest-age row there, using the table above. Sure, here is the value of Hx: 0.13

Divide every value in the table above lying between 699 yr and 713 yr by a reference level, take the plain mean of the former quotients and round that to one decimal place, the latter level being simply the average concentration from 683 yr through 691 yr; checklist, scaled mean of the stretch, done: 1.4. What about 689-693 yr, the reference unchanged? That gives 1.0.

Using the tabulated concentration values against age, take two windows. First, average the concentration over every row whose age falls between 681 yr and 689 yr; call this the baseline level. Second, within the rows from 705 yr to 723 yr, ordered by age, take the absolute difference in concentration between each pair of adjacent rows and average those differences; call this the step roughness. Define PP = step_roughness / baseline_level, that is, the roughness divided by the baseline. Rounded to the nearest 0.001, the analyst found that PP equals 0.034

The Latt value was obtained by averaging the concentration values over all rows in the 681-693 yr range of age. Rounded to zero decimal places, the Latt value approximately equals 83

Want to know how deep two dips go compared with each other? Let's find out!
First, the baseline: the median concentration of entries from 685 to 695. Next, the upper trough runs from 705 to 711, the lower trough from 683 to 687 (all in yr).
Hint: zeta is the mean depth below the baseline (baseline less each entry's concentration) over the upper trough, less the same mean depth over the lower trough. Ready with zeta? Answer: -32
